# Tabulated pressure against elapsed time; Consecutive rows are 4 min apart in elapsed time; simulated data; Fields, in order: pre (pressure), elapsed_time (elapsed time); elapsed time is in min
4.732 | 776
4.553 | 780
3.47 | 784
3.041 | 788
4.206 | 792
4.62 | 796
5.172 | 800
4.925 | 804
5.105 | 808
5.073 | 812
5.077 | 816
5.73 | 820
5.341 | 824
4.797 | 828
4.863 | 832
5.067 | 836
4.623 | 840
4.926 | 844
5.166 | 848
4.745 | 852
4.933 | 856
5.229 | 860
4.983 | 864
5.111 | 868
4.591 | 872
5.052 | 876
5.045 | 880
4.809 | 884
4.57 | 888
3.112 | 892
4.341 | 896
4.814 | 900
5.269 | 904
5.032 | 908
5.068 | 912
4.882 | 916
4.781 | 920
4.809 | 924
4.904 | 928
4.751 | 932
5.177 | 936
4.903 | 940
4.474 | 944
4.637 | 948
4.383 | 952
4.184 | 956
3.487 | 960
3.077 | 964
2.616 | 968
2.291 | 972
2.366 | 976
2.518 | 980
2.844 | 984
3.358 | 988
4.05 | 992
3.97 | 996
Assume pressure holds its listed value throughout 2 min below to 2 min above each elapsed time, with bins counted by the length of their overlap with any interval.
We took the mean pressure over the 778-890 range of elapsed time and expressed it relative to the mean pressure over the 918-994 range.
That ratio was 1.24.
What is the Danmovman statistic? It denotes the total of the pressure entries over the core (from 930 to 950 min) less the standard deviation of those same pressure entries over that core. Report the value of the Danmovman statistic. 23.7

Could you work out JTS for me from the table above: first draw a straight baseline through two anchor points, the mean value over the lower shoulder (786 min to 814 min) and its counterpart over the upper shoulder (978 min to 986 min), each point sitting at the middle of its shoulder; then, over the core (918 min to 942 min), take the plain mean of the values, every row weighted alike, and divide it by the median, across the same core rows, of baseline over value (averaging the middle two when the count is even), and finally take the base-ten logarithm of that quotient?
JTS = 0.864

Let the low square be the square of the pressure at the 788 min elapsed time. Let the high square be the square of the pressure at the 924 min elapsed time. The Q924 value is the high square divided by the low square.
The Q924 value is 2.5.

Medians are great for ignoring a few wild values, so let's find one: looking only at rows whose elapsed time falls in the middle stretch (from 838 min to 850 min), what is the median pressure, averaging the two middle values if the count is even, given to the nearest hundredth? 4.93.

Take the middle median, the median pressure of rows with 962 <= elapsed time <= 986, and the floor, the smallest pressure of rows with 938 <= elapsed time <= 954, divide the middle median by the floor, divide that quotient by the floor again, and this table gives 0.13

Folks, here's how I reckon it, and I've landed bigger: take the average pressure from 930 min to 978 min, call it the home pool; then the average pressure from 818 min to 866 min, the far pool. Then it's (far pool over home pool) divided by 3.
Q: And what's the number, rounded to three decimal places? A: 0.434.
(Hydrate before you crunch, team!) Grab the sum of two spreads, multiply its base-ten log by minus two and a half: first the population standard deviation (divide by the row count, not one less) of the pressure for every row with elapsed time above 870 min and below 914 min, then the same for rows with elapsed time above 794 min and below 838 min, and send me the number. 0.18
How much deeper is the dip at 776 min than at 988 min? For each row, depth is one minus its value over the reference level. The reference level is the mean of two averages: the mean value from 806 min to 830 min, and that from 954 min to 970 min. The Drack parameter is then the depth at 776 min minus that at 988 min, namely -0.3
